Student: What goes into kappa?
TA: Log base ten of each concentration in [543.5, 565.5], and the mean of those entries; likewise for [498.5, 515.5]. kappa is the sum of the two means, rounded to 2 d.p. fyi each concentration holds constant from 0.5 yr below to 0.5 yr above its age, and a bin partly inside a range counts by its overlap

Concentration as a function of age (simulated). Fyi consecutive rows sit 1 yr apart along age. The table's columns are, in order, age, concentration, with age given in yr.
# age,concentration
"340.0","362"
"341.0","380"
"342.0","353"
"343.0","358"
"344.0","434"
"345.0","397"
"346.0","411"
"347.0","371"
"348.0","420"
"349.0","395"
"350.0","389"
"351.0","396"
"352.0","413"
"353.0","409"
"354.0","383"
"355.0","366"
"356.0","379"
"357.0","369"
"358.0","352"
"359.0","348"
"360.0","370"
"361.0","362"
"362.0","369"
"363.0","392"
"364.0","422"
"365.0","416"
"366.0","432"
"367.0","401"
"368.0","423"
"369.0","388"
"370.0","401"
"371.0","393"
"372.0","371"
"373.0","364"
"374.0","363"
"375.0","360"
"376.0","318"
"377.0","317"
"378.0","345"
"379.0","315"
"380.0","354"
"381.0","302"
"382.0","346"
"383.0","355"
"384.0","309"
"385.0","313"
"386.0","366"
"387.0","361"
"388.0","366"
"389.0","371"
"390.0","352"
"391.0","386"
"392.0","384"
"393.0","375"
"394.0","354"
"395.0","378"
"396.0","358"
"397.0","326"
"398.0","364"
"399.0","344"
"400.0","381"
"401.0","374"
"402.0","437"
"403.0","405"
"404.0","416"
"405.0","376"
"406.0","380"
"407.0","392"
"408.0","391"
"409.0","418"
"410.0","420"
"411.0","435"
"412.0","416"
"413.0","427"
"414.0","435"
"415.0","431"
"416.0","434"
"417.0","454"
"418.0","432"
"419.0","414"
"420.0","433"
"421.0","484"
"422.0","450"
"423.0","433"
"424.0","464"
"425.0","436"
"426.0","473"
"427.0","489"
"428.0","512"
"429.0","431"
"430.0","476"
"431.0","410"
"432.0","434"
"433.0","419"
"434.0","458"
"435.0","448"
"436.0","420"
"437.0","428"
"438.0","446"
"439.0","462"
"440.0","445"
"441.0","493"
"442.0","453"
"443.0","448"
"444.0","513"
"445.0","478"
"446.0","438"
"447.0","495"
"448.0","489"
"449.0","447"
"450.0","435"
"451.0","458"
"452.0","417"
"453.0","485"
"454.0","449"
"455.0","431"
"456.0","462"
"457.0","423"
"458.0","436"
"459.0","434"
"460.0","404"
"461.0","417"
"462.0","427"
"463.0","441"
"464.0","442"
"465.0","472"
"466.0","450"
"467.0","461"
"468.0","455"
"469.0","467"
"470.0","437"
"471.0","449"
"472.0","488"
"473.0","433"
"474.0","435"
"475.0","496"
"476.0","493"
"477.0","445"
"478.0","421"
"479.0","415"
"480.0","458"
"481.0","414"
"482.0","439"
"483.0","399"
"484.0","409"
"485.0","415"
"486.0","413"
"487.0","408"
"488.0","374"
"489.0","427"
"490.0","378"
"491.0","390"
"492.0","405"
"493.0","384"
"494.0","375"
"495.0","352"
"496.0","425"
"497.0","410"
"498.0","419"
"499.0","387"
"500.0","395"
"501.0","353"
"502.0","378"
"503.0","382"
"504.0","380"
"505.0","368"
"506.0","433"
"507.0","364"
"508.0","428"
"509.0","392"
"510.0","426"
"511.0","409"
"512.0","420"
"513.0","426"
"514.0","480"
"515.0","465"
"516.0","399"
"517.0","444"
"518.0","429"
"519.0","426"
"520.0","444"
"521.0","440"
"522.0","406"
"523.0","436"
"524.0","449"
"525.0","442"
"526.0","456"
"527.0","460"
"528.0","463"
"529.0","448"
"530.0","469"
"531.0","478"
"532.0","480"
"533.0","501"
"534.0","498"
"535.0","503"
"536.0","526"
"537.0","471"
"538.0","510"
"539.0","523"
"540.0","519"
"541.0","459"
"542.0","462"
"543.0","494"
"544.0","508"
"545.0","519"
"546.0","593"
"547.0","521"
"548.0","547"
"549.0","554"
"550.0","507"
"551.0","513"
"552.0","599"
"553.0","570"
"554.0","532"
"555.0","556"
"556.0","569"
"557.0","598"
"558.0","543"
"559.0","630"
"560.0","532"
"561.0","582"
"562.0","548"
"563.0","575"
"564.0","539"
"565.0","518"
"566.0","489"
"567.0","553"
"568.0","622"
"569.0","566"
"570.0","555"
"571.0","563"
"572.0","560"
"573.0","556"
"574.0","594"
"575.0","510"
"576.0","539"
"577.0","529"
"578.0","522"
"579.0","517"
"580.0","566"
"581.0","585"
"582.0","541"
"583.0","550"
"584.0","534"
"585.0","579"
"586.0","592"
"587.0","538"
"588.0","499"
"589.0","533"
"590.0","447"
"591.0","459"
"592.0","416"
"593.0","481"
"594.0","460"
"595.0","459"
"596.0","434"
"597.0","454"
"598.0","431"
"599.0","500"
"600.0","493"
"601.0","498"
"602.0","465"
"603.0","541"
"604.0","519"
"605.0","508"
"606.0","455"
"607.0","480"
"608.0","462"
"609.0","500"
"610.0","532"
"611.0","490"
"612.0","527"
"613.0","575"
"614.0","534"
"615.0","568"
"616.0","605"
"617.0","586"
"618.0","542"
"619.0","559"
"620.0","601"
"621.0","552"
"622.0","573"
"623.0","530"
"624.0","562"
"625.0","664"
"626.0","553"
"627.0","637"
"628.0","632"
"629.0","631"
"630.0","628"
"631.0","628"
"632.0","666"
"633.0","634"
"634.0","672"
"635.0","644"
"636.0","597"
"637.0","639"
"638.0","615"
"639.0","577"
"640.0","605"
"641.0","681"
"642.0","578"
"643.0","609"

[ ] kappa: 5.35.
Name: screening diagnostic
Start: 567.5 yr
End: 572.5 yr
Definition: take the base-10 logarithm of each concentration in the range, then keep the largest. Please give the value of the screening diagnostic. 2.79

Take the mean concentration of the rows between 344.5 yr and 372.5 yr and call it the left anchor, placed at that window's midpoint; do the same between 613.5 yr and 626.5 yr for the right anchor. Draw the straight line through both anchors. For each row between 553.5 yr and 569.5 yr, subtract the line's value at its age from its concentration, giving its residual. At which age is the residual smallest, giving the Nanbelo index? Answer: 566.0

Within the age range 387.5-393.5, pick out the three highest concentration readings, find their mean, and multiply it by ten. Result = 3817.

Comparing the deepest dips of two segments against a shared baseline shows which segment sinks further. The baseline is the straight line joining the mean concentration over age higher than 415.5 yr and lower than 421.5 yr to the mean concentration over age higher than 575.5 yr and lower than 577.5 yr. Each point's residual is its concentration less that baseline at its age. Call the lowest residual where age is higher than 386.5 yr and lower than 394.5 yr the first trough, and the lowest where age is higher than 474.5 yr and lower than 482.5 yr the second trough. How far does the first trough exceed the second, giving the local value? -9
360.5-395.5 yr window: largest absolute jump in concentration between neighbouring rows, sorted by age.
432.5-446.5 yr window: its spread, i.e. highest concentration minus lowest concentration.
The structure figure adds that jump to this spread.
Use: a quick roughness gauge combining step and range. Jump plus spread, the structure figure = 147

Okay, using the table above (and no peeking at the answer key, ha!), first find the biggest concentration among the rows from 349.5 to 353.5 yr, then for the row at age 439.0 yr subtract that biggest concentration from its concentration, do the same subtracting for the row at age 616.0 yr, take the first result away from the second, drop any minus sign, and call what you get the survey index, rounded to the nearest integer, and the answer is 143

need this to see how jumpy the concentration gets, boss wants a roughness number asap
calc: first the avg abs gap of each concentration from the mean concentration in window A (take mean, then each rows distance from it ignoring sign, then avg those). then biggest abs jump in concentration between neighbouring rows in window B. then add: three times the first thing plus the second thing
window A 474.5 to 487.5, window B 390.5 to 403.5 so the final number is 140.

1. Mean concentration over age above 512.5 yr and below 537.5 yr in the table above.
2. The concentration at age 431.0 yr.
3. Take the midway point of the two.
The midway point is 434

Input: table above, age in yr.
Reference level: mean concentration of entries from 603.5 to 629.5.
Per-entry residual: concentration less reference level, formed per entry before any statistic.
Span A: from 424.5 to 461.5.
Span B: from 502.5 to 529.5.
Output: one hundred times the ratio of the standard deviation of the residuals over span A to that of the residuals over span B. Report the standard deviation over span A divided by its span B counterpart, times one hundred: 94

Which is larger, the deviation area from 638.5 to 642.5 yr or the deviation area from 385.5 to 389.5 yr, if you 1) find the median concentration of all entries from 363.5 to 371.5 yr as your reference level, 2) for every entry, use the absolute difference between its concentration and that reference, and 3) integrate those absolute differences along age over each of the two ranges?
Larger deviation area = 807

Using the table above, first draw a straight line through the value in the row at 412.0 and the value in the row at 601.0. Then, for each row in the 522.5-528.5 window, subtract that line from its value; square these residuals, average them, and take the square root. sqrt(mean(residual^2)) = 17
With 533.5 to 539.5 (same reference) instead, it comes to 40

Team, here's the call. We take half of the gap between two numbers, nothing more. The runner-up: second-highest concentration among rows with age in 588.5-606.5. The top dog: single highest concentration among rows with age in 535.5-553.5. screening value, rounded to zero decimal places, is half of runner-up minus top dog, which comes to -33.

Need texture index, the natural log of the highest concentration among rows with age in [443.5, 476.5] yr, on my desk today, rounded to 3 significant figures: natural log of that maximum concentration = 6.24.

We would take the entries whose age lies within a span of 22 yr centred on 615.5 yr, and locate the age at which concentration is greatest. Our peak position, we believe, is 625.0 yr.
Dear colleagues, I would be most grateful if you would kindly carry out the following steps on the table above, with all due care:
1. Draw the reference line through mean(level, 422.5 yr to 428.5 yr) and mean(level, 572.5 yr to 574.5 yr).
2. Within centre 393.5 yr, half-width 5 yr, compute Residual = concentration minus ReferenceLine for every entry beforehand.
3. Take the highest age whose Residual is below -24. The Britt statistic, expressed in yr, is 398.0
